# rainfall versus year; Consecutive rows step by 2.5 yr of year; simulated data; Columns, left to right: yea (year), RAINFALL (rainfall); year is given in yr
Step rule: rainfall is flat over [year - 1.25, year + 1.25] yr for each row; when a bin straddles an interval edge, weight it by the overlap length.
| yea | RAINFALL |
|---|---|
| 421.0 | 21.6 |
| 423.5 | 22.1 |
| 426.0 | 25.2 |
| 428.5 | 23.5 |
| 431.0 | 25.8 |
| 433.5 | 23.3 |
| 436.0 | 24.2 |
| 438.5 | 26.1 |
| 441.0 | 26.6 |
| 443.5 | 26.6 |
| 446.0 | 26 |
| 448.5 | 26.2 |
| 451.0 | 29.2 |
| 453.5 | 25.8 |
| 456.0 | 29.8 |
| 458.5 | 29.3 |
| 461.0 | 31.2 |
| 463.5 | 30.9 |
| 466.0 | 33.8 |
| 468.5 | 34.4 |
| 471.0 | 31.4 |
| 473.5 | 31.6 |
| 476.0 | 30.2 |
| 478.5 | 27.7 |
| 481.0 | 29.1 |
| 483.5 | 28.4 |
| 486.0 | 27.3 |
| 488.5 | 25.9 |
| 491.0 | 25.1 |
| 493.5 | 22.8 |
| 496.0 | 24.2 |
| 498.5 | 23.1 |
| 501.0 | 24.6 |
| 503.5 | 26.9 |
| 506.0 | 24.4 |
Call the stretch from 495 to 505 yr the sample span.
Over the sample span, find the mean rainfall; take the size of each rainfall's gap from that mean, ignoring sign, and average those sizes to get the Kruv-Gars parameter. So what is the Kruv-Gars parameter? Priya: 1.1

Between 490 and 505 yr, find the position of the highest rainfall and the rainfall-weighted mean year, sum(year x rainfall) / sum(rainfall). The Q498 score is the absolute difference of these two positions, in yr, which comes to 6.1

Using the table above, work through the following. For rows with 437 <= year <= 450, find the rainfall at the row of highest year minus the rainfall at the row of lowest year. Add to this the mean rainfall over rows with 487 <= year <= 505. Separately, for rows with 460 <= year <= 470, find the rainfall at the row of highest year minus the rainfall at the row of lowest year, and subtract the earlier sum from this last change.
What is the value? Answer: -22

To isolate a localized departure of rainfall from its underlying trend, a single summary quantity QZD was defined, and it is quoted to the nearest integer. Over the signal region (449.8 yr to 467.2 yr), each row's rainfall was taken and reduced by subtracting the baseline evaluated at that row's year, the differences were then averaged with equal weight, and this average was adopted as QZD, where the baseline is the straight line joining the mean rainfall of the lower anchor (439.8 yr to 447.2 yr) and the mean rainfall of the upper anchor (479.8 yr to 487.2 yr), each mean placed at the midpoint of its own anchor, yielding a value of 3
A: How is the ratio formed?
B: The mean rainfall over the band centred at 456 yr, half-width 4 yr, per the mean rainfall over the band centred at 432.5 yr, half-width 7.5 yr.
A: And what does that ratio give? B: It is 1.15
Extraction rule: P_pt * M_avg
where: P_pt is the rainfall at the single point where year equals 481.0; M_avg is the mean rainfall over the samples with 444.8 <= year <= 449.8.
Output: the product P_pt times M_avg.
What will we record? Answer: 760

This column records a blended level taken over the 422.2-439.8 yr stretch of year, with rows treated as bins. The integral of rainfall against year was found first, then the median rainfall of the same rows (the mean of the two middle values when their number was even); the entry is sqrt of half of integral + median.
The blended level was 15.0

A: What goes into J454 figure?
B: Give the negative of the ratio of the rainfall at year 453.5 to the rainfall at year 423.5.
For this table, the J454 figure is -1.17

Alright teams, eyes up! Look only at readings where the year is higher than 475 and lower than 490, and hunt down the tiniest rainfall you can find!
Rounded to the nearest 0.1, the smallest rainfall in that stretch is 25.9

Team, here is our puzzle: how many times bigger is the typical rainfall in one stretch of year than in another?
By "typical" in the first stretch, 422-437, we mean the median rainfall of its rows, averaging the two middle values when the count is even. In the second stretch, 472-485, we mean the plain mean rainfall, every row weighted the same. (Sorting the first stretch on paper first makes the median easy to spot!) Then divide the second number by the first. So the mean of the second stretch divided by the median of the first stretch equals 1.23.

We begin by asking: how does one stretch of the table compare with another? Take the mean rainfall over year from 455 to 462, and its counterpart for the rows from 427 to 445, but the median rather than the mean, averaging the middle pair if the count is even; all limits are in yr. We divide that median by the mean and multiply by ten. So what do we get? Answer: 8.6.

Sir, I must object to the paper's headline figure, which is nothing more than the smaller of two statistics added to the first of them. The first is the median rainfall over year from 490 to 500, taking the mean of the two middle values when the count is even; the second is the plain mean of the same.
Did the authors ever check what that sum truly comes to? 47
